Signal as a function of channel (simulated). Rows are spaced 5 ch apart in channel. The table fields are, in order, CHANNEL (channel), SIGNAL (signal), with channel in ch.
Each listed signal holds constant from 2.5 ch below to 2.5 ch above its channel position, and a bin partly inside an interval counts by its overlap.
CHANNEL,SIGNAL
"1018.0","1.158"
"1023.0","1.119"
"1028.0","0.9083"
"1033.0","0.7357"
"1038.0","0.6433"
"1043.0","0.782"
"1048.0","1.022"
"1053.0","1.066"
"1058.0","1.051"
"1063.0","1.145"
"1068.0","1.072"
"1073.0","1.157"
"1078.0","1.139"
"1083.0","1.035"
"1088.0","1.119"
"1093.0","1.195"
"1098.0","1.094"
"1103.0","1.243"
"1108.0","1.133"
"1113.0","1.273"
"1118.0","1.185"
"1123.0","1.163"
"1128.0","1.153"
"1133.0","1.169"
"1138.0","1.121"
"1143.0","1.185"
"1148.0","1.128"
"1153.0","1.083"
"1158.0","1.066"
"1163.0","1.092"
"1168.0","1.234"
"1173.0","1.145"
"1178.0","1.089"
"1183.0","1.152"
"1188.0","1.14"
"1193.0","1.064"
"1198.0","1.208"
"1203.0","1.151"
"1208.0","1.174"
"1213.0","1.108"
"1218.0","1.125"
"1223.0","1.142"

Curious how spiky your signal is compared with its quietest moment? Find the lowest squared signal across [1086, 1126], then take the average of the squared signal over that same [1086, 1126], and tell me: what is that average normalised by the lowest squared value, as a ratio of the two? 1.158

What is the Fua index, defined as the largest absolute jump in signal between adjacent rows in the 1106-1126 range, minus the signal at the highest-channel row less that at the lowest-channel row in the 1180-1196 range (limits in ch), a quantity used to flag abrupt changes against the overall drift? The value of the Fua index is 0.23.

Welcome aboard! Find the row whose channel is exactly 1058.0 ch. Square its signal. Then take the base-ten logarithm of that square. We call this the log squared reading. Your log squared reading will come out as 0.043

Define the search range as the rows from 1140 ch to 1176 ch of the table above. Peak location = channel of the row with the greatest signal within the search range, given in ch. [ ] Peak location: 1168.0 ch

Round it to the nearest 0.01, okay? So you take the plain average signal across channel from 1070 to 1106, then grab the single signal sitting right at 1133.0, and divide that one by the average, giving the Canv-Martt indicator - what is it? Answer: 1.03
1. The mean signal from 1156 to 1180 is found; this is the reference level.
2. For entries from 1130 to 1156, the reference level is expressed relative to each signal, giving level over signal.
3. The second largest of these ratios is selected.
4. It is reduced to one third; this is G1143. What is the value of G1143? 0.335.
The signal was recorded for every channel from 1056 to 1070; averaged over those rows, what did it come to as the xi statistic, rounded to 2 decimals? 1.09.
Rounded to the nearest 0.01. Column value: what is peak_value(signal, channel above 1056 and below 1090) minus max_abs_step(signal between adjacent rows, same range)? 1.05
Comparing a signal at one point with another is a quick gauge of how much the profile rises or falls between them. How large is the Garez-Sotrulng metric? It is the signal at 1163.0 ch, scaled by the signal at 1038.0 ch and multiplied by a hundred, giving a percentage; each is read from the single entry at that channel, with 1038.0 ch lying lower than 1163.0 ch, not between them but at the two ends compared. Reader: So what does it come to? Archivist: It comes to 170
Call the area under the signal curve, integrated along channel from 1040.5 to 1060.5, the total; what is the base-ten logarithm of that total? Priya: 1.292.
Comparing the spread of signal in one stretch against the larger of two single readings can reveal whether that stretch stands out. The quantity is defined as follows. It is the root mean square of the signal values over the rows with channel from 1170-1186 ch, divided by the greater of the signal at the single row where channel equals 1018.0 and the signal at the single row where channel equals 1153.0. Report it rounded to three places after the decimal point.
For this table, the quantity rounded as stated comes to 0.975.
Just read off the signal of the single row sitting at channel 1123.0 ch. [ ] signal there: 1.163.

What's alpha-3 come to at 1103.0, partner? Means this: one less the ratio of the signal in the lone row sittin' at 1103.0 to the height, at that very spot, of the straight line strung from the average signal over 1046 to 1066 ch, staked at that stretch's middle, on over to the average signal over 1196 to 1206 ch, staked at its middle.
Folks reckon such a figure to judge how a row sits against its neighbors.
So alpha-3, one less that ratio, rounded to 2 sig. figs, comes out -0.12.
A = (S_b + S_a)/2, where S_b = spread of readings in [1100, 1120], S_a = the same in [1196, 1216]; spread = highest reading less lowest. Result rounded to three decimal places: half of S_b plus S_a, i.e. 0.120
